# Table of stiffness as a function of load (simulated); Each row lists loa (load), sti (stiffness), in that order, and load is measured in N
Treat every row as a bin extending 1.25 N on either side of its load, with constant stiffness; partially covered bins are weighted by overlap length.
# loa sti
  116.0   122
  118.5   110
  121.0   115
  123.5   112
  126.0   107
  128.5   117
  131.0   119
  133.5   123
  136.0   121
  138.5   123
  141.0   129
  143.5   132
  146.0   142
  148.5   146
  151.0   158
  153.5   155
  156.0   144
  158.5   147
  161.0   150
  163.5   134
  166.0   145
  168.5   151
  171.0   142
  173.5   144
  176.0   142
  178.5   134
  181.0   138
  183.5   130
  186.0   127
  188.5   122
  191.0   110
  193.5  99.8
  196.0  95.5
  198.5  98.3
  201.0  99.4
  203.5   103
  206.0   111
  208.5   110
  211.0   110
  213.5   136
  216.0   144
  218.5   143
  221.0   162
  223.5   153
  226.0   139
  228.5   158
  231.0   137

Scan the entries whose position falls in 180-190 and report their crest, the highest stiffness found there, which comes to 138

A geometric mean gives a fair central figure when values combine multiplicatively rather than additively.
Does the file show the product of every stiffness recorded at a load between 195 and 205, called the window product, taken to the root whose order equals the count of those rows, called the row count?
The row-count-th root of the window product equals 99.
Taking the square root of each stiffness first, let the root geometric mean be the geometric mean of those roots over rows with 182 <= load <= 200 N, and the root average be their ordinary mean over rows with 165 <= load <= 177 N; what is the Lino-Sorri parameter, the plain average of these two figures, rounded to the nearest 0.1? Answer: 11.3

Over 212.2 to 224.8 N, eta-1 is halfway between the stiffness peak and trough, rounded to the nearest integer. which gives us 149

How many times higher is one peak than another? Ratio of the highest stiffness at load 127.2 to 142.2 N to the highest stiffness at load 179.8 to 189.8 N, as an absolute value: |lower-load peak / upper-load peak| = 0.93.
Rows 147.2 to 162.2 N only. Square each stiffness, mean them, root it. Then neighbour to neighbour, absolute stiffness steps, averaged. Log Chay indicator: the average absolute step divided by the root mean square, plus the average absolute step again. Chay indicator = 6.4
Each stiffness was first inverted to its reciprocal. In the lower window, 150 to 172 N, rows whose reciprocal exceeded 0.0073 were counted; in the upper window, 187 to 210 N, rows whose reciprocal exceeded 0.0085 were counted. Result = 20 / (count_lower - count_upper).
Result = -3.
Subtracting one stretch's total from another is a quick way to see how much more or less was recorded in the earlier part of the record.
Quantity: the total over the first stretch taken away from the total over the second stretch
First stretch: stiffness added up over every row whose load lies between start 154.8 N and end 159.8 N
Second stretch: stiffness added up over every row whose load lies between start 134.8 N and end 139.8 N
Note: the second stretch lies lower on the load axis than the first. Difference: -47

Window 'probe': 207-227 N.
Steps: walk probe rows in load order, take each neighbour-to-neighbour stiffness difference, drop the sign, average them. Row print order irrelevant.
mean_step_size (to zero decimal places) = 11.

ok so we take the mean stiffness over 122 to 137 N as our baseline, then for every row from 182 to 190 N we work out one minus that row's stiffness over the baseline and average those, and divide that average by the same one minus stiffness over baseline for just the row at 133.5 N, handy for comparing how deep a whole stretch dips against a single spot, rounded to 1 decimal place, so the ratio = 1.5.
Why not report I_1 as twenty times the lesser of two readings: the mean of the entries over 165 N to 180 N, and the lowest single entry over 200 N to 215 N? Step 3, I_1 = 1988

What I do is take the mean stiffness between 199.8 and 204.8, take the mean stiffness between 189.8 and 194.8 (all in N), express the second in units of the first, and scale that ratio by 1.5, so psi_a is 1.6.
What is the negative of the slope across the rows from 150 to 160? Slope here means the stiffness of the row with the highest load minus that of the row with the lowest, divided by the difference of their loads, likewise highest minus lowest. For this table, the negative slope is 1.5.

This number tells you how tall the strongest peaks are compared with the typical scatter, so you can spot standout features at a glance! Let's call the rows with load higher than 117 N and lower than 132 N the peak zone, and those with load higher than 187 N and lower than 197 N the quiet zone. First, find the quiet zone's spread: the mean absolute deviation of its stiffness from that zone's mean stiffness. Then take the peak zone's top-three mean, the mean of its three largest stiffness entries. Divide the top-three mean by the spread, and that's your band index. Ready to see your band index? 13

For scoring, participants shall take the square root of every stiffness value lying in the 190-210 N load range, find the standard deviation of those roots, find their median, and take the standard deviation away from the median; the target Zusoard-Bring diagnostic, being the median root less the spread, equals 9.8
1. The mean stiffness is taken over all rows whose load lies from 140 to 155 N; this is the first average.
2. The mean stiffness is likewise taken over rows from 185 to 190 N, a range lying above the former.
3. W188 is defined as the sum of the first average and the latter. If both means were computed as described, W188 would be 268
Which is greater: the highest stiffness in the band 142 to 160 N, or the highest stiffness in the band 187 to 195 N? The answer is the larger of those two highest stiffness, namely 158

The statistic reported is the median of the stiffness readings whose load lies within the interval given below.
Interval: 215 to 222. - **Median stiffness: 144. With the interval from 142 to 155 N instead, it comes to 146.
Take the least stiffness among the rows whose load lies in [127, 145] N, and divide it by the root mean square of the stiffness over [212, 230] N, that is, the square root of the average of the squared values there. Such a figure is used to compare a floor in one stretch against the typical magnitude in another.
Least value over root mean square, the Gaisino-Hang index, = 0.79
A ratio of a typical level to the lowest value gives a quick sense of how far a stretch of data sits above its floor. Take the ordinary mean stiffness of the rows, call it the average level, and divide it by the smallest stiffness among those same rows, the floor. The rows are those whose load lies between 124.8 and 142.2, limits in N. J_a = 1.12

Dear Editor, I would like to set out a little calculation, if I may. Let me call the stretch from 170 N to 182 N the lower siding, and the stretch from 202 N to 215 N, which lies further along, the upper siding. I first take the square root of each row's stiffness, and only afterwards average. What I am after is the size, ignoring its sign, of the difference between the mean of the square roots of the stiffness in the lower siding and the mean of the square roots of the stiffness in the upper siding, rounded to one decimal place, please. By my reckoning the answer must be 1.2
